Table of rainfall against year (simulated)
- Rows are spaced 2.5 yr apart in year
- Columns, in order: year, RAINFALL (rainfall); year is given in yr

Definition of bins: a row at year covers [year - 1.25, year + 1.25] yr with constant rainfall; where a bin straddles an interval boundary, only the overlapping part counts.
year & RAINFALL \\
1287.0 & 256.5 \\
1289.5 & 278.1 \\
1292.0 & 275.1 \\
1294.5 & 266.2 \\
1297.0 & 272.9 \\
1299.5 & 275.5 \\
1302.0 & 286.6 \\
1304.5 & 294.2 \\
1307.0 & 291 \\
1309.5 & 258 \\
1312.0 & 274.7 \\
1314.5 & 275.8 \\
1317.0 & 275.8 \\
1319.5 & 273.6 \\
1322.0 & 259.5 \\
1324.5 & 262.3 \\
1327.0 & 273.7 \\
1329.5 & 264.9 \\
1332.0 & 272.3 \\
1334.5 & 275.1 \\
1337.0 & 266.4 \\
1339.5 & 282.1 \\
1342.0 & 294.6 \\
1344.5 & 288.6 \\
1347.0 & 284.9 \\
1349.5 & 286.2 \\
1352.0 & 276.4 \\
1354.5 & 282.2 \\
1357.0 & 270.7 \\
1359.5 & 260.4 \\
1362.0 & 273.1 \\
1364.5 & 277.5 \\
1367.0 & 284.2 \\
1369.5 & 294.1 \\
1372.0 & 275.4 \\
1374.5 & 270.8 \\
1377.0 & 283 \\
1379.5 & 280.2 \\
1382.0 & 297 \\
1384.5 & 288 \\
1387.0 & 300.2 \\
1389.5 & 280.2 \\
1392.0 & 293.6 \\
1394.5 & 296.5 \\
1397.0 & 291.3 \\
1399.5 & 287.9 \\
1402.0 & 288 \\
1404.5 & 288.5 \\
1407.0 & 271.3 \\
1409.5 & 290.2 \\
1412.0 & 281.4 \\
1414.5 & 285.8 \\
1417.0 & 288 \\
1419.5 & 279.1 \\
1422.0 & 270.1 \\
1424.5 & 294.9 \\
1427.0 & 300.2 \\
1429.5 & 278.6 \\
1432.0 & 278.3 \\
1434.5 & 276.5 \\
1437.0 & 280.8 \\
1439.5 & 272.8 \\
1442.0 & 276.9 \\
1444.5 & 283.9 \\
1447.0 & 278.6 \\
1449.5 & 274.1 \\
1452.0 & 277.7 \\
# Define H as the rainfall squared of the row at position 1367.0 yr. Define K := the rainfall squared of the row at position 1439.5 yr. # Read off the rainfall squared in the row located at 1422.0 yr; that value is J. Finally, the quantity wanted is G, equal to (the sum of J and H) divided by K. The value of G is 2.07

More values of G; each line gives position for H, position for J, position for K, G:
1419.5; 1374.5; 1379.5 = 1.93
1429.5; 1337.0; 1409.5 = 1.76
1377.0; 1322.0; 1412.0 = 1.86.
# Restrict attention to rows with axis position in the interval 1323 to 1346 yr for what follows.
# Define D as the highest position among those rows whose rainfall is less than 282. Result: 1337.0 yr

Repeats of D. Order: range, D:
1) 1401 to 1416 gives 1412.0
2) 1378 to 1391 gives 1389.5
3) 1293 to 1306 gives 1299.5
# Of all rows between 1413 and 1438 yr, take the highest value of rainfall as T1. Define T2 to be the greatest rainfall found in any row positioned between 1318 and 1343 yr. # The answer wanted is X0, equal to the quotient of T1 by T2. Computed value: 1.019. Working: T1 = 300.2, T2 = 294.6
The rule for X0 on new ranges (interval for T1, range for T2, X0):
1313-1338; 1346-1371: 0.938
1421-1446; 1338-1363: 1.019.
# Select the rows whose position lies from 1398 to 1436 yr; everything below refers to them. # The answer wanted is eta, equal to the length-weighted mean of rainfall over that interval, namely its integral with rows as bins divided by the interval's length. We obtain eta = 284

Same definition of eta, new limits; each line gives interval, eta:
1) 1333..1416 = 283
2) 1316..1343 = 273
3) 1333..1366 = 278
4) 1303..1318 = 278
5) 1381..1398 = 292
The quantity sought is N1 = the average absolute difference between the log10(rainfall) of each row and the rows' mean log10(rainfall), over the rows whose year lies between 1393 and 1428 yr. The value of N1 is 0.0100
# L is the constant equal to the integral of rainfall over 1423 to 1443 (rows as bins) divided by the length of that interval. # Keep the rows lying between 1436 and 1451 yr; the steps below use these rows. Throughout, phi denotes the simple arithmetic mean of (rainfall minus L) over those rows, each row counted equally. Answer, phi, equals -4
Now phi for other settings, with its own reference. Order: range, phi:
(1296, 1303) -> -4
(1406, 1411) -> -2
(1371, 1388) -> 3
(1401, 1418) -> 2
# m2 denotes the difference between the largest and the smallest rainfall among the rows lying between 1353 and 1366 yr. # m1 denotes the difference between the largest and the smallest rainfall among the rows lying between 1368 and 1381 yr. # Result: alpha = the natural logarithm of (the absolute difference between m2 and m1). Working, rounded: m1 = 23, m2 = 22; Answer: 0.4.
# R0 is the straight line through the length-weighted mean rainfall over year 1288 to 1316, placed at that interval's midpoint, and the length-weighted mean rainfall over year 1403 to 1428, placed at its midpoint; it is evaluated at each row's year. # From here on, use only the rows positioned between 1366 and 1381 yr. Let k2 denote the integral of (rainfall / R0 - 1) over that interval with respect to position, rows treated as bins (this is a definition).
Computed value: 0.0 yr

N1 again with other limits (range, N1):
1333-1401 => 0.0123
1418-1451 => 0.0090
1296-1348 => 0.0130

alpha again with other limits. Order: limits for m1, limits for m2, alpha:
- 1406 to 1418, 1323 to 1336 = 1.8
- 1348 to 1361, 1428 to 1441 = 2.9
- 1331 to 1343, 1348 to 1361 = 0.9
